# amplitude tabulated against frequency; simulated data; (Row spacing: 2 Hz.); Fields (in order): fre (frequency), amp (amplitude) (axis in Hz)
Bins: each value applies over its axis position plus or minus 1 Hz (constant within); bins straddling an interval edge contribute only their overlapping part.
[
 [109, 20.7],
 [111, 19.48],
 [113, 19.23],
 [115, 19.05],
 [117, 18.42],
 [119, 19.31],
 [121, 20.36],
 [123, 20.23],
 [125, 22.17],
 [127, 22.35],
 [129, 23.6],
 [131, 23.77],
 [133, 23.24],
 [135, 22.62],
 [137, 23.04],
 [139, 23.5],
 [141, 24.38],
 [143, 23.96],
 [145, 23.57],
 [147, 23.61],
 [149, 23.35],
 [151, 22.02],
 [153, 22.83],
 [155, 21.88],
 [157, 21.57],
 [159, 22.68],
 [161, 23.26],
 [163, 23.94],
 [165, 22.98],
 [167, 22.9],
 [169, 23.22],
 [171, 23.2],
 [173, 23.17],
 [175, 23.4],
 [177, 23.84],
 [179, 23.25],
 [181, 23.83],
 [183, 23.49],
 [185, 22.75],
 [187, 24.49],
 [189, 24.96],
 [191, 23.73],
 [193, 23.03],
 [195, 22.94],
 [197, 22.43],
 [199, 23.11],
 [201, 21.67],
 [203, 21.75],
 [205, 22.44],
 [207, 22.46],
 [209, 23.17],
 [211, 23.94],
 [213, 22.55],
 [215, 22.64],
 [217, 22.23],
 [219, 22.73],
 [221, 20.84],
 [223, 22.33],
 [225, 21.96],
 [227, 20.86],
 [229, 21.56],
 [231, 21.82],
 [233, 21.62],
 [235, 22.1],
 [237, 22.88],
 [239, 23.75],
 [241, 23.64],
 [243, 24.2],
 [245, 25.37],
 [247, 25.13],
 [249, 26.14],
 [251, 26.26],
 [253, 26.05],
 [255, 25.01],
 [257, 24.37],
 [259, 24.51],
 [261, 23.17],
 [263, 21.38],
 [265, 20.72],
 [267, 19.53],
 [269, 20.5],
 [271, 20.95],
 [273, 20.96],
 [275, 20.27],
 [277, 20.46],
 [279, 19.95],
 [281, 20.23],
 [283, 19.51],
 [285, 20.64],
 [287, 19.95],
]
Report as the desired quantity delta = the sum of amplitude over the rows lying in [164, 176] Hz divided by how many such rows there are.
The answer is 23.1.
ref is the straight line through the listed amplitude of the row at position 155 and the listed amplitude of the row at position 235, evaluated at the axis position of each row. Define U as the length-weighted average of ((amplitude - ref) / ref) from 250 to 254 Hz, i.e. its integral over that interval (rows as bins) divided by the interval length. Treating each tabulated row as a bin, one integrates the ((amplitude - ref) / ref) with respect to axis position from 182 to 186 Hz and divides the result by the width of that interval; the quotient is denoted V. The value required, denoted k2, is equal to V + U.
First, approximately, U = 0.18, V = 0.053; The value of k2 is 0.23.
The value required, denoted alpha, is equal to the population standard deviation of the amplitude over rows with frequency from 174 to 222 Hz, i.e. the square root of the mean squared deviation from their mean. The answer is 0.9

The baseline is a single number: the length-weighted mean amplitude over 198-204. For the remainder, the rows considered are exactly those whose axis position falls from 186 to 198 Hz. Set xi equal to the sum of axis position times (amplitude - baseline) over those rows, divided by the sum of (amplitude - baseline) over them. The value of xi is 190.0 Hz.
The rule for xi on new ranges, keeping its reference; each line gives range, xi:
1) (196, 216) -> 209.1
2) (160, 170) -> 164.6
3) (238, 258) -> 249.0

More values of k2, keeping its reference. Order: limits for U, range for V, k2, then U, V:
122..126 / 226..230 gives -0.07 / -0.03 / -0.039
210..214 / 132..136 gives 0.11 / 0.05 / 0.051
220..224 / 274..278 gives -0.10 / -0.02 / -0.083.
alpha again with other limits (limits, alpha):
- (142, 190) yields 0.8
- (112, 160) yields 1.7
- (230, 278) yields 2.1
